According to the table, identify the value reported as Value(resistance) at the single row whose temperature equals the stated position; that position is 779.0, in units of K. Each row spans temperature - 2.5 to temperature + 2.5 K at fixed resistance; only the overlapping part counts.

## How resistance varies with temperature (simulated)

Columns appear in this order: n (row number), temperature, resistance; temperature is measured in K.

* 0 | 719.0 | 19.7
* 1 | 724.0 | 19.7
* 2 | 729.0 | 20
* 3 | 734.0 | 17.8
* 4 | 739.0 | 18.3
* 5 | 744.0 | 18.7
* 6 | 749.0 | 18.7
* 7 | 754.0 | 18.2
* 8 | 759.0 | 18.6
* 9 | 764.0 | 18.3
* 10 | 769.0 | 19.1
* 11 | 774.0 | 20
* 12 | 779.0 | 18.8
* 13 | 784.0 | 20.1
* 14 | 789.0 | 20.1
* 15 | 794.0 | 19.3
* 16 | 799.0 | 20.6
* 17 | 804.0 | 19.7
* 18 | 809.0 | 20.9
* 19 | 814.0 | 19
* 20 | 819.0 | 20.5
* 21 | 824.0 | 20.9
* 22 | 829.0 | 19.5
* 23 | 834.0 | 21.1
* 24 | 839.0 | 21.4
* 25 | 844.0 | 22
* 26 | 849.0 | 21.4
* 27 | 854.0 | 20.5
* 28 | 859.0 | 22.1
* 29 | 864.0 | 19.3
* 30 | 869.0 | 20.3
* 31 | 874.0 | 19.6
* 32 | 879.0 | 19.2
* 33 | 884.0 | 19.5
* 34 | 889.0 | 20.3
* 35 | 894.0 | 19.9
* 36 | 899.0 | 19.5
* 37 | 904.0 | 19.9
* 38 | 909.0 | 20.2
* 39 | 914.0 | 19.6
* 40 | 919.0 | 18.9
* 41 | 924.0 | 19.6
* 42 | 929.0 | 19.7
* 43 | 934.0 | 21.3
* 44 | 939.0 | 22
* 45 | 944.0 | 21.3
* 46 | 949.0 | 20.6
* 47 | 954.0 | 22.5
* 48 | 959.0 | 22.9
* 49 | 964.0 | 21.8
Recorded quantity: 18.8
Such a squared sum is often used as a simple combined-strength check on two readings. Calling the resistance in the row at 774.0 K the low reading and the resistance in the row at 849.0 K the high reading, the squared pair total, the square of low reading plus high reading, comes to 1714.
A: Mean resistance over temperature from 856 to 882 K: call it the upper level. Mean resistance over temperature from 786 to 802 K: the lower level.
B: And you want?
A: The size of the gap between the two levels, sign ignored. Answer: 0.1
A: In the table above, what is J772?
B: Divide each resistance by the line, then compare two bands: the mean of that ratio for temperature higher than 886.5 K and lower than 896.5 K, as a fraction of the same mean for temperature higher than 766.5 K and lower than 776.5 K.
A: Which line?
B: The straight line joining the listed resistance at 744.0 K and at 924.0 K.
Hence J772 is 1.00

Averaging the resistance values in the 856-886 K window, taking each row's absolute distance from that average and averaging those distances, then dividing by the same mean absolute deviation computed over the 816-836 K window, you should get 1.6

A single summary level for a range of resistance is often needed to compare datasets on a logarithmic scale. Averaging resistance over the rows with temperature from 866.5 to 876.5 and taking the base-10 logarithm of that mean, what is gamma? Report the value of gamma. 1.30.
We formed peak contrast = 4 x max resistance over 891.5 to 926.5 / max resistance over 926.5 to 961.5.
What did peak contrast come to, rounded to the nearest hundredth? 3.53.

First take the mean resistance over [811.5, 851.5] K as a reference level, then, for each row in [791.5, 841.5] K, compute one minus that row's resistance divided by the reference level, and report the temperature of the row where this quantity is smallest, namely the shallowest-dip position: 839.0 K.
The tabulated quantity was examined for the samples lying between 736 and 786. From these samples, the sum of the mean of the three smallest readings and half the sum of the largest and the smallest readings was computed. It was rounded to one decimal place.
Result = 37.4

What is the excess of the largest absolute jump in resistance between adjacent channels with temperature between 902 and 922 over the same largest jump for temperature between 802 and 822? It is -1.2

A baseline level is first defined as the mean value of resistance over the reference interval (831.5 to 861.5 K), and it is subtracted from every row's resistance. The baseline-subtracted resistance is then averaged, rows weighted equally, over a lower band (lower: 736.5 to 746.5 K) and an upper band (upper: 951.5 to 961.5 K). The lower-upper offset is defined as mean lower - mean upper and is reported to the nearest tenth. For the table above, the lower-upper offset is -4.2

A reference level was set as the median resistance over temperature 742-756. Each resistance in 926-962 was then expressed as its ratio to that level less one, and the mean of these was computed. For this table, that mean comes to 0.15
